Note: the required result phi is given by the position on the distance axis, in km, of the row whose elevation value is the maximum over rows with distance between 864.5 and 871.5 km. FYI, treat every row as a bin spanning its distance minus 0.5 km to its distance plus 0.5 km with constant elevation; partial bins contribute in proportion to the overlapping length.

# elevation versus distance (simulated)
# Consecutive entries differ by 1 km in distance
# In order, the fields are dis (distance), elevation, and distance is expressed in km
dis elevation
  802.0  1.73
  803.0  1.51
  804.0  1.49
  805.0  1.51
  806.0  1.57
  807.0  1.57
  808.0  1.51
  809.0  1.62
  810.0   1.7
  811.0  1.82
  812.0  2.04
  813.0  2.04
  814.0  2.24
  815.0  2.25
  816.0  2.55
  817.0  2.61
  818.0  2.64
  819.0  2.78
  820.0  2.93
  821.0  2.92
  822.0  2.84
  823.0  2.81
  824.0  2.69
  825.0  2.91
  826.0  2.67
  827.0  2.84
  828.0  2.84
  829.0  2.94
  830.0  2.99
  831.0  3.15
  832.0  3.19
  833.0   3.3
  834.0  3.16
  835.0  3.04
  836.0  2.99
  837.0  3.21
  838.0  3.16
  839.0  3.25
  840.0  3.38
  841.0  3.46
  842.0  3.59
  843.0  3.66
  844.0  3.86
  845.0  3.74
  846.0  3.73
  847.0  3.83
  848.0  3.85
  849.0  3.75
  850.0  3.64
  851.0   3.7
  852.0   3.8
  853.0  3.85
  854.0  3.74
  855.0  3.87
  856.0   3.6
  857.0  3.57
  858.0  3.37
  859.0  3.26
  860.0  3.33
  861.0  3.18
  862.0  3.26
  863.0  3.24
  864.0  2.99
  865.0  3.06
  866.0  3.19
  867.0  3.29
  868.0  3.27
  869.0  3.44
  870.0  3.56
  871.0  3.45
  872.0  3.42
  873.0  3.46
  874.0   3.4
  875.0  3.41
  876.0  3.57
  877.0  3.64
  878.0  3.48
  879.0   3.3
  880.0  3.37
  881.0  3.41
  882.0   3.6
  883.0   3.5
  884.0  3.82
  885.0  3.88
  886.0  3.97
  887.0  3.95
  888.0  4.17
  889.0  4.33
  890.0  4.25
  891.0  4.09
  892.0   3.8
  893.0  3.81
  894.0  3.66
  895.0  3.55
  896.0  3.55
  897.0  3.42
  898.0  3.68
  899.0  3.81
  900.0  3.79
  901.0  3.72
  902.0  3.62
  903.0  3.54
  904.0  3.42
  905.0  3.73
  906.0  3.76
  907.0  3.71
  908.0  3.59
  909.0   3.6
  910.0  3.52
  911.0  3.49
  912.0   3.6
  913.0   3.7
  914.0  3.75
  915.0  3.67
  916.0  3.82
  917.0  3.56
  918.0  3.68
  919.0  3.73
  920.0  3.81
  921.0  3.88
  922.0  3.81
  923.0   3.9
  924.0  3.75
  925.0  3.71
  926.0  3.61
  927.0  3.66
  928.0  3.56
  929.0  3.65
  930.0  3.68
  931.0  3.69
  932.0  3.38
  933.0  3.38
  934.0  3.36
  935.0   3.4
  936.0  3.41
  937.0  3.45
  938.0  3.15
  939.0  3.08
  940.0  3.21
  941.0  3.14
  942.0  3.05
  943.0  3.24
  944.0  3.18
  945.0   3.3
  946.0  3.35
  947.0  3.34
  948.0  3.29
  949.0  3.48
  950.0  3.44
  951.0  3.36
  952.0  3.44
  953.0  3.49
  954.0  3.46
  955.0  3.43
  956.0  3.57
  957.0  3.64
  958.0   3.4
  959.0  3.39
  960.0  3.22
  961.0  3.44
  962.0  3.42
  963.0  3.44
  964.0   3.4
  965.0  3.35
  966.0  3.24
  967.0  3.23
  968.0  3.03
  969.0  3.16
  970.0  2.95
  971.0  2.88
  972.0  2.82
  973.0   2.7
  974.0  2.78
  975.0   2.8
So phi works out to 870.0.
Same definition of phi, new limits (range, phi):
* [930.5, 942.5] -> 931.0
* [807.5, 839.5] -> 833.0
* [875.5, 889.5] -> 889.0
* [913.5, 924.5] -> 923.0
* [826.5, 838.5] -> 833.0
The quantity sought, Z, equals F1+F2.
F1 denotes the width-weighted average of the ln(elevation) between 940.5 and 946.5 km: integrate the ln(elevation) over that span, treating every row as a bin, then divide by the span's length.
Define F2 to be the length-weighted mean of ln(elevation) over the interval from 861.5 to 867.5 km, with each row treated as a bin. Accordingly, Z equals 2.32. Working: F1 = 1.17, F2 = 1.15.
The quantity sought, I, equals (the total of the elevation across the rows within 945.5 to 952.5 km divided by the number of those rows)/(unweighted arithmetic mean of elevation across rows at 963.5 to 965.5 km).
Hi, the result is 1.00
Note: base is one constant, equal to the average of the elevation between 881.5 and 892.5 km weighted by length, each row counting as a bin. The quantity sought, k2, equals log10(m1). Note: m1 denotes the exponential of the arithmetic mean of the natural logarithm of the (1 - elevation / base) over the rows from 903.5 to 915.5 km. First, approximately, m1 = 0.08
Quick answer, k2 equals -1.12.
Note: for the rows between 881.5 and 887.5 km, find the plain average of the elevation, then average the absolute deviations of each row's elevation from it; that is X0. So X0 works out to 0.16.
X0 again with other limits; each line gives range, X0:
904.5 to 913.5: 0.08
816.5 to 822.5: 0.11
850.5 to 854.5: 0.05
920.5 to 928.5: 0.10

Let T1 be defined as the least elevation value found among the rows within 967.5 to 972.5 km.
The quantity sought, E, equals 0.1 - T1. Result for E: -2.7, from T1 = 2.82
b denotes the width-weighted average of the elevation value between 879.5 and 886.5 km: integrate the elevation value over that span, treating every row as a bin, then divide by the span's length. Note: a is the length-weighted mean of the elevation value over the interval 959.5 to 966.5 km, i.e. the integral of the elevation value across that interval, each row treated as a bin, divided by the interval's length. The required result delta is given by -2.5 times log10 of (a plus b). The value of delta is -2.11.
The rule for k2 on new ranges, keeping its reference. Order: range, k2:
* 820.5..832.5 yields -0.58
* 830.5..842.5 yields -0.76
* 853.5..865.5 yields -0.92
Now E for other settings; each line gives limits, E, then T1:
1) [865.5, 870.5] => -3.1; 3.19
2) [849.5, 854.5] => -3.5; 3.64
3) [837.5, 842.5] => -3.1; 3.16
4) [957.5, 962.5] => -3.1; 3.22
